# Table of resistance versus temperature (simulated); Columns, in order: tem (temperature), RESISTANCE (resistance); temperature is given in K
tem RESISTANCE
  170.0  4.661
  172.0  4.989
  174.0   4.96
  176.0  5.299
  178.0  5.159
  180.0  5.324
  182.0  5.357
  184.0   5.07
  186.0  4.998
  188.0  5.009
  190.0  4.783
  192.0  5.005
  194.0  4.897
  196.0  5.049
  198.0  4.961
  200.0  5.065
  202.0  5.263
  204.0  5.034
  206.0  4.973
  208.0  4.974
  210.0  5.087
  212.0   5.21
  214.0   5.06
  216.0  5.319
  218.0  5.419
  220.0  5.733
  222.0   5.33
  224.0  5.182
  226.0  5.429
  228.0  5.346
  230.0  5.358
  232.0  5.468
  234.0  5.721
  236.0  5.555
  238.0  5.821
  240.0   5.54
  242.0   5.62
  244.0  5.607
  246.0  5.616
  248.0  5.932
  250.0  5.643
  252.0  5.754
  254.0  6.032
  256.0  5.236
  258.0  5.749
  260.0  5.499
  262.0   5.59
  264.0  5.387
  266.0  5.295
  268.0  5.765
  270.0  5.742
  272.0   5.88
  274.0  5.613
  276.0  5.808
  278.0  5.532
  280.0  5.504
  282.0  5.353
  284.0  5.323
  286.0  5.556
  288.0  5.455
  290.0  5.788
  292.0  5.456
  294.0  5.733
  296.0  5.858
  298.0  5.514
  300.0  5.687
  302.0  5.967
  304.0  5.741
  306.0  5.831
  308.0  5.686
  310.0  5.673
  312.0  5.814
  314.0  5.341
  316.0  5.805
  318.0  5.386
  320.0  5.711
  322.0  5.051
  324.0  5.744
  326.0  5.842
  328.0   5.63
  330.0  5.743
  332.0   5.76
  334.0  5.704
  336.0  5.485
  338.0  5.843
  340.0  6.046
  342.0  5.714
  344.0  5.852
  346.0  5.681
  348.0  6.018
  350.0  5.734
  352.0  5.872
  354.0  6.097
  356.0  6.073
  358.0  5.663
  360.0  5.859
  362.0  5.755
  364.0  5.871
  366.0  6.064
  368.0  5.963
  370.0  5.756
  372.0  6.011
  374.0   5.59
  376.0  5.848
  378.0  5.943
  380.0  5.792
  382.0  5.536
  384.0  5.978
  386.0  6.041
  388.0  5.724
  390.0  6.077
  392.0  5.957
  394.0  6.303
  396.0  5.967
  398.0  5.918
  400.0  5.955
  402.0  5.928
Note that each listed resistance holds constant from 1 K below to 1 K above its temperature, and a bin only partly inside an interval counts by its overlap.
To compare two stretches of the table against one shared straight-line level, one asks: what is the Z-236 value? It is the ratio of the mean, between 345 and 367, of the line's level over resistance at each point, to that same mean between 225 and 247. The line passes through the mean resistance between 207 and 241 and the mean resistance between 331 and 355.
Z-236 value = 1.020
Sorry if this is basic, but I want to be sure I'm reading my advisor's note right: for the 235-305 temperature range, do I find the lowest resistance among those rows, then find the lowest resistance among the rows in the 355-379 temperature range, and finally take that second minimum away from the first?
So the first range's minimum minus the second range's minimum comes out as -0.35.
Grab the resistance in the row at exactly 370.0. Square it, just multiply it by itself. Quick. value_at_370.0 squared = 33.1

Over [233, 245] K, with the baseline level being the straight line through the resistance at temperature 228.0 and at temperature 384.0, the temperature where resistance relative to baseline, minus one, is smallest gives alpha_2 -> 240.0 K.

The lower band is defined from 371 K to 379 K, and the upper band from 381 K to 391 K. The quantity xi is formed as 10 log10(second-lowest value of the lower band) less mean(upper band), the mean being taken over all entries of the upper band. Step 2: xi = 1.80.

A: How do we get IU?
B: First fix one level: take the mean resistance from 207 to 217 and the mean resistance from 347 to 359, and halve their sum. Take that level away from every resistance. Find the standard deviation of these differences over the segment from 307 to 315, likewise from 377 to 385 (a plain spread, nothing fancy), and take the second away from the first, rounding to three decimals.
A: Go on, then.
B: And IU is 0.001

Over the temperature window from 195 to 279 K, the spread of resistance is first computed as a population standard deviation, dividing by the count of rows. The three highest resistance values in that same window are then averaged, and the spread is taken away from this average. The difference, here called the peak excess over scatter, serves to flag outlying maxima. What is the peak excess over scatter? 5.66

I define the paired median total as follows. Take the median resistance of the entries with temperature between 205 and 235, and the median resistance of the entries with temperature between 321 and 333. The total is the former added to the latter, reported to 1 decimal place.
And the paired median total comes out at 11.1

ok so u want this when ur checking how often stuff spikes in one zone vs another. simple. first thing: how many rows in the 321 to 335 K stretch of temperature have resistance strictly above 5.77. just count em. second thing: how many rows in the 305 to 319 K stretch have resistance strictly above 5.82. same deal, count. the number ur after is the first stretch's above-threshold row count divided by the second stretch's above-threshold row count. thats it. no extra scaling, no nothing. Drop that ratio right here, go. 1.0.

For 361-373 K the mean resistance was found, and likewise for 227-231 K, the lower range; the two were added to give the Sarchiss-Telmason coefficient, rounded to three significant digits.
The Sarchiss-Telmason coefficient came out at 11.3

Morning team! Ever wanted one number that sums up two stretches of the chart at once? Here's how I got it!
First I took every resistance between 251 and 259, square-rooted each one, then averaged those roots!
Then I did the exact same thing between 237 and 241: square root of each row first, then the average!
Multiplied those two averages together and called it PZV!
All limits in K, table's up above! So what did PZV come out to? 5.68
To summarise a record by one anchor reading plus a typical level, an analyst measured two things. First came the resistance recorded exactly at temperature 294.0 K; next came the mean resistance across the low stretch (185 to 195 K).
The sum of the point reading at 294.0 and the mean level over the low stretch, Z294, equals 10.7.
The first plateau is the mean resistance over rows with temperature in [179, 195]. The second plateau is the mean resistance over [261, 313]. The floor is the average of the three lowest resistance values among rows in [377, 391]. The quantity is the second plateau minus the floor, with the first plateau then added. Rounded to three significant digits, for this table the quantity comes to 5.01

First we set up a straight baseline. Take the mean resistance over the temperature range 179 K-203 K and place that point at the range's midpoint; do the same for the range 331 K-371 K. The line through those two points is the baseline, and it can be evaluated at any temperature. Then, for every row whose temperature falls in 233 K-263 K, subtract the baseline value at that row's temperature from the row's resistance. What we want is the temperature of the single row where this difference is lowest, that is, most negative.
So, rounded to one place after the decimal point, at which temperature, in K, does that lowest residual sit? 256.0 K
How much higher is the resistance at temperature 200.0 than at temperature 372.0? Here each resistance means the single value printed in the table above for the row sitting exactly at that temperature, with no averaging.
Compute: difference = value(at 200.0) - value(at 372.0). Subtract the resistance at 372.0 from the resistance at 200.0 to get -0.9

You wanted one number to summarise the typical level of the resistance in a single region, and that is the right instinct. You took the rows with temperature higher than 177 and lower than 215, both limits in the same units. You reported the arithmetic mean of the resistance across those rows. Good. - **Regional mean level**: 5.1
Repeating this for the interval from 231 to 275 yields 5.6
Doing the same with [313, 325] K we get 5.5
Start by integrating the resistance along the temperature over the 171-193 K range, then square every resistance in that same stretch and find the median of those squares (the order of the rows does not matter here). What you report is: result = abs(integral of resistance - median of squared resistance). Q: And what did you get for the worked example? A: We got 86.8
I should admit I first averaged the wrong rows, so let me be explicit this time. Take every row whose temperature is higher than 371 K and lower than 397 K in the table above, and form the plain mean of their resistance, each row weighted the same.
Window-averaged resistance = 5.91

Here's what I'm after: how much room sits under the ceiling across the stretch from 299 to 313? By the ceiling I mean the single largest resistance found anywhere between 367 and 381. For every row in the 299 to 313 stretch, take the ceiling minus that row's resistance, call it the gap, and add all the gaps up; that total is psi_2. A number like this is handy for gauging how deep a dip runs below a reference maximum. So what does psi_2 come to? 1.7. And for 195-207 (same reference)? 5.7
